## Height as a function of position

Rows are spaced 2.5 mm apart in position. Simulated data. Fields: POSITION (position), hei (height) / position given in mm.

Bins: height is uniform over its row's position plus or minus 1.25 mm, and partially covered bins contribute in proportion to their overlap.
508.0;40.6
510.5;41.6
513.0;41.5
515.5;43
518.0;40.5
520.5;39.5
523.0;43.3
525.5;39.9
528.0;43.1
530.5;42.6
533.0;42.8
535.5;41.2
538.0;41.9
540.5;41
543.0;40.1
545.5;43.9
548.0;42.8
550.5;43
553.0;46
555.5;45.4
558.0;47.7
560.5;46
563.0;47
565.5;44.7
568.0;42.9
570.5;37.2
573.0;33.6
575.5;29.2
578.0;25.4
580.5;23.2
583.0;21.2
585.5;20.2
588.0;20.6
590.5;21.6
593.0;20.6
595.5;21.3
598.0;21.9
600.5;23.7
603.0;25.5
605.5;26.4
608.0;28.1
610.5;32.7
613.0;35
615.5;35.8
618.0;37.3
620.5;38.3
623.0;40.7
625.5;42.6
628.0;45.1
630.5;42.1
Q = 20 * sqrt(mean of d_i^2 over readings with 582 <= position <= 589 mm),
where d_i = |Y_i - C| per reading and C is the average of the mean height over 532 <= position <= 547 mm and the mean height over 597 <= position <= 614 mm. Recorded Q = 281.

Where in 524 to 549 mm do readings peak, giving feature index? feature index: 545.5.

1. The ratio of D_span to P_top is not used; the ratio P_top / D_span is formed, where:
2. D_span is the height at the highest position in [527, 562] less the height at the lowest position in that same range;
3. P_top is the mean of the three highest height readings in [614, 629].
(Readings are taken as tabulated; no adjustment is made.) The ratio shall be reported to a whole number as 15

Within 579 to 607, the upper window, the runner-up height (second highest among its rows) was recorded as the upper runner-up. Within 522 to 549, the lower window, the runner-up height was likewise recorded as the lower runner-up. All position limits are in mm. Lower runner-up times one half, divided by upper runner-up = 0.85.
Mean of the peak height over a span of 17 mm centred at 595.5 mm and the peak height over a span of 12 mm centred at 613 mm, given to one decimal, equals 31.4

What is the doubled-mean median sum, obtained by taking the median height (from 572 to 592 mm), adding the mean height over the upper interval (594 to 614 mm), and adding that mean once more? 76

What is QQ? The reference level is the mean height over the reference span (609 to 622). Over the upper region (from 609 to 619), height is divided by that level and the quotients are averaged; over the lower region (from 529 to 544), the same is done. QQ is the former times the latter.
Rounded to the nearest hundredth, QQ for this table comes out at 1.14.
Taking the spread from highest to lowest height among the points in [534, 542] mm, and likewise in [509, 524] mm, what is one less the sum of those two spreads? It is -3.7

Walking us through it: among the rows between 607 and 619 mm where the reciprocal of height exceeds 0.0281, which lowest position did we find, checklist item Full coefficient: 608.0 mm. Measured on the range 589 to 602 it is 590.5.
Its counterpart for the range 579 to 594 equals 580.5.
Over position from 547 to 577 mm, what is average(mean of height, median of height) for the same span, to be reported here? 43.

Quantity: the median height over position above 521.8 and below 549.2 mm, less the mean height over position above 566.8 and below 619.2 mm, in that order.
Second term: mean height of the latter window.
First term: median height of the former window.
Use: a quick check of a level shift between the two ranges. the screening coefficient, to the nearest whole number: 15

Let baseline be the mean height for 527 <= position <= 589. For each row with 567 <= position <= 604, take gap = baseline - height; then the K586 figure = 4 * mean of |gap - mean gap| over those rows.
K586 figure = 21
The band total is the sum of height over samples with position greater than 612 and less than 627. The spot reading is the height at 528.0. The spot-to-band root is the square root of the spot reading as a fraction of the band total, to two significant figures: 0.43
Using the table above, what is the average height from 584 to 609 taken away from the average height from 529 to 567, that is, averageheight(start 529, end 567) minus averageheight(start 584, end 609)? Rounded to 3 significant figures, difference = 20.8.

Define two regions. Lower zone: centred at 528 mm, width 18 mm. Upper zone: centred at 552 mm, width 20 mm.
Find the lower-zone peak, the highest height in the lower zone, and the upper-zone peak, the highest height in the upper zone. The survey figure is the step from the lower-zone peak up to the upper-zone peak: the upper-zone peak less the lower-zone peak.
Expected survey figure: 4.4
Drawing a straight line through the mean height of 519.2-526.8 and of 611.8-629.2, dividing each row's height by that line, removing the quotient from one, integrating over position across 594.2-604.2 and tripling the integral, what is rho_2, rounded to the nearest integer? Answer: 13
